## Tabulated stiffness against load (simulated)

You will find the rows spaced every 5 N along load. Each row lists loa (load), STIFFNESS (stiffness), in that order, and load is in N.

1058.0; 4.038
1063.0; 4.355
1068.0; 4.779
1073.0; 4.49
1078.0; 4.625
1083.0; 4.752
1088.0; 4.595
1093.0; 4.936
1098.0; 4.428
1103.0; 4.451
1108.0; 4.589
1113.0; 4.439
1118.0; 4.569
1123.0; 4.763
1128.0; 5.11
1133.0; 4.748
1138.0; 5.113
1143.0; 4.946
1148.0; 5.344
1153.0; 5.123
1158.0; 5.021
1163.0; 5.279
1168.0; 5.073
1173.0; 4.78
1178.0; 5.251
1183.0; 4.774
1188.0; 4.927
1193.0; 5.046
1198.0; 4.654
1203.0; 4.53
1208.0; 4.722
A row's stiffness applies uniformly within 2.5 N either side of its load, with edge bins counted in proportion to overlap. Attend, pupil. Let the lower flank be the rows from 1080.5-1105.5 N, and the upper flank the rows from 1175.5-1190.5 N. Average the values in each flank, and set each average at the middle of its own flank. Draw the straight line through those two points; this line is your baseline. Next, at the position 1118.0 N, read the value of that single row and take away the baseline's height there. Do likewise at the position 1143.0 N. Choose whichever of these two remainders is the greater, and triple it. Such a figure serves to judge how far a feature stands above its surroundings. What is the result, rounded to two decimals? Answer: 0.35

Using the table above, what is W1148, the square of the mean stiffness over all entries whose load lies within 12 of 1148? 26.1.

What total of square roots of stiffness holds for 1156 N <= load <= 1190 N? 16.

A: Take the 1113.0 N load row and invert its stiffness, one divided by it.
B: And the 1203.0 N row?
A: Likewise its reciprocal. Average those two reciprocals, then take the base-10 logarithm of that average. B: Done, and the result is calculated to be -0.65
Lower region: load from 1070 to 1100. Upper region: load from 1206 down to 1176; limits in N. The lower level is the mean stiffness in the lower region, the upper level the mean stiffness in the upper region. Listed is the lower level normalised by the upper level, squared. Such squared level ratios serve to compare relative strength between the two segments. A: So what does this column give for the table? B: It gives 0.91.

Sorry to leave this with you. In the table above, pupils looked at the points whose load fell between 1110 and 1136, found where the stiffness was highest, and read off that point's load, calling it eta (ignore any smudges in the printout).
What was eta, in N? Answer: 1128.0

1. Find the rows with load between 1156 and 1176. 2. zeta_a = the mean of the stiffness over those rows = 5.04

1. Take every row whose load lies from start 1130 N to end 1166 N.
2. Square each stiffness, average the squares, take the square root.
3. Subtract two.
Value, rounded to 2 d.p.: 3.09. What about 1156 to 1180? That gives 3.08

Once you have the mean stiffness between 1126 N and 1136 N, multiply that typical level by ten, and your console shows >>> 49.3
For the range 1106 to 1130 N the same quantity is 46.9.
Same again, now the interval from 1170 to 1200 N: 49.1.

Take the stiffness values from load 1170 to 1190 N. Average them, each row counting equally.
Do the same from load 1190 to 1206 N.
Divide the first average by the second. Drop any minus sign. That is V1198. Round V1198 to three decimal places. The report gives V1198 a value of 1.040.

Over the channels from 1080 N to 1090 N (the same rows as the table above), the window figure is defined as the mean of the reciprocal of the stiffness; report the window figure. 0.214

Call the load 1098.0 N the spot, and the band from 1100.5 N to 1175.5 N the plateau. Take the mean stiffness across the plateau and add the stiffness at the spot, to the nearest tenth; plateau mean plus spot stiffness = 9.3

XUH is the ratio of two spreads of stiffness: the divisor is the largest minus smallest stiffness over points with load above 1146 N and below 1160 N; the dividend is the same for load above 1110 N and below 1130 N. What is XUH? 2.1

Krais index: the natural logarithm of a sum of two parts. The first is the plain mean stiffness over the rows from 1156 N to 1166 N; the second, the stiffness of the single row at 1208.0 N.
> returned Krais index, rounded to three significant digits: 2.29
